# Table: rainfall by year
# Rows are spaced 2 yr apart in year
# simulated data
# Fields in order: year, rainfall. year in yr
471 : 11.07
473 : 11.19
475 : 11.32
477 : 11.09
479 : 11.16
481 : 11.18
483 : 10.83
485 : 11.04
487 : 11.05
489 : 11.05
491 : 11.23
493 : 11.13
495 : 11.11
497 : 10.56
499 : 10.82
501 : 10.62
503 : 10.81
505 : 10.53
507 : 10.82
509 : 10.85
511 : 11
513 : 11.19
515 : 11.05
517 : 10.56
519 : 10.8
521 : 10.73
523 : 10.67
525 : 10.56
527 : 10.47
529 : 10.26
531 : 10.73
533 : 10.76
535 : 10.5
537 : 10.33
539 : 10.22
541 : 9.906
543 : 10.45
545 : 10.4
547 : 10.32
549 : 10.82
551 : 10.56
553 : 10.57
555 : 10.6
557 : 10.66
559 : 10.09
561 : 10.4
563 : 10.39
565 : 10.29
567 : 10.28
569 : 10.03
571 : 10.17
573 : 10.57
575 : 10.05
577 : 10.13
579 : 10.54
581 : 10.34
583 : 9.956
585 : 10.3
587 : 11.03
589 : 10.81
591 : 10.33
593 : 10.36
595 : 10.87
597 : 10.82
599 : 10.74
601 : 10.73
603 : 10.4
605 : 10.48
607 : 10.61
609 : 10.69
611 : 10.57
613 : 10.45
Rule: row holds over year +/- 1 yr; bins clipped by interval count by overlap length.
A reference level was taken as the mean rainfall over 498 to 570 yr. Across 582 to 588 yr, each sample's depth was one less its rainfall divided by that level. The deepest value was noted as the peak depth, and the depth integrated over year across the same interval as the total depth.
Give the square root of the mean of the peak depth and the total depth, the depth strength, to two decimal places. 0.25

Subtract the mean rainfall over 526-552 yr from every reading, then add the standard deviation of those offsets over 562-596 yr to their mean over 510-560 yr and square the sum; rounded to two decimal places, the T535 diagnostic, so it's 0.18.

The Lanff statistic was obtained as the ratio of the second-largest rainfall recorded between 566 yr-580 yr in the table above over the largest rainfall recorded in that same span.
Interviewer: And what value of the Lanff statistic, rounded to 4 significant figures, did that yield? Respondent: 0.9972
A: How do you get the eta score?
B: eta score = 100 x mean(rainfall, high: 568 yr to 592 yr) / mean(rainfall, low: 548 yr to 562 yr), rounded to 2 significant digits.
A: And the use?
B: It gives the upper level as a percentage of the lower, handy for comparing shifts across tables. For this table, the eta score 98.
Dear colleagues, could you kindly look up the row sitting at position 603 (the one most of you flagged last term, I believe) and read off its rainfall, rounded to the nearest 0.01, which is 10.40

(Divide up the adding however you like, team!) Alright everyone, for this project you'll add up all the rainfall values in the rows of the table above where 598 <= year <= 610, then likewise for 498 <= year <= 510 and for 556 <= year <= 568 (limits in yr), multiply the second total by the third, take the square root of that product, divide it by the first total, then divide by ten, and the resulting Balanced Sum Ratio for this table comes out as 0.099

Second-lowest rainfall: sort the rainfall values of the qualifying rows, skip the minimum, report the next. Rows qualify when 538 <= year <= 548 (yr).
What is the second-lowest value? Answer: 10.22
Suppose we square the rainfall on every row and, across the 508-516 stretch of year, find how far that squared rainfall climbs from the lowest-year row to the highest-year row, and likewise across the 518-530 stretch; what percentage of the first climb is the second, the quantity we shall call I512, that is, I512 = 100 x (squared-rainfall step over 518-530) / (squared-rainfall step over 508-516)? -260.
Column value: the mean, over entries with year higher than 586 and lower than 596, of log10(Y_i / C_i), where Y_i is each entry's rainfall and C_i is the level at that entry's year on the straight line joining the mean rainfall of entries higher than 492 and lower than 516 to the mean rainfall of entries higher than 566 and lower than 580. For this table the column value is 0.0245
